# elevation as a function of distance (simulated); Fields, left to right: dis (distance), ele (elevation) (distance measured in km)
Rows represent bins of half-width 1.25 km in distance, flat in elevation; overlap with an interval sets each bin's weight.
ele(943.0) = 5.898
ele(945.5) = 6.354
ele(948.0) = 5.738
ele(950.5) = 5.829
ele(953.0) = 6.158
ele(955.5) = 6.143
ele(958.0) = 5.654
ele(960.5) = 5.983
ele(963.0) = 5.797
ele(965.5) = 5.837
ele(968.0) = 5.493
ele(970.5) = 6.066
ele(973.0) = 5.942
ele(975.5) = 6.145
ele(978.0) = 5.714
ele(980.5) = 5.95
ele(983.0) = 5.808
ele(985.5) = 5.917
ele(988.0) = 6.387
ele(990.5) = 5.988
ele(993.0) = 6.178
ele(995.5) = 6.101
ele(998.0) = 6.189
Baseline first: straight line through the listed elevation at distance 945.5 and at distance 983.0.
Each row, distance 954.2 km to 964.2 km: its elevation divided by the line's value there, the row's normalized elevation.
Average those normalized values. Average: 0.96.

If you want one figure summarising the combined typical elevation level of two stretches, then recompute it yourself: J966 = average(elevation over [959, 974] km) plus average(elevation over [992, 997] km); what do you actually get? 12.0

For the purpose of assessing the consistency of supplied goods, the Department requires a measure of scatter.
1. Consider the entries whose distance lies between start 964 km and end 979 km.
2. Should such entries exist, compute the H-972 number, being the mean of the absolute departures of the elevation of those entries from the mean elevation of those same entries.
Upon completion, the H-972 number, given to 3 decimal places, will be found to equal 0.185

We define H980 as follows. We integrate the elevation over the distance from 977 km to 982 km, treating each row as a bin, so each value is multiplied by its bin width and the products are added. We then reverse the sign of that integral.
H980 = -29.2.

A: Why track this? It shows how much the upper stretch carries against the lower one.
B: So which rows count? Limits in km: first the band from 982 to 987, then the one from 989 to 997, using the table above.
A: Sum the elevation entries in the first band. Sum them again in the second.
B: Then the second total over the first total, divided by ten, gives 0.16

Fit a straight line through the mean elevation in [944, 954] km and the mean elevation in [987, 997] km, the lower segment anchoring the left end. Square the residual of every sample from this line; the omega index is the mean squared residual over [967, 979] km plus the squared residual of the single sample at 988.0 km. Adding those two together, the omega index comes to 0.16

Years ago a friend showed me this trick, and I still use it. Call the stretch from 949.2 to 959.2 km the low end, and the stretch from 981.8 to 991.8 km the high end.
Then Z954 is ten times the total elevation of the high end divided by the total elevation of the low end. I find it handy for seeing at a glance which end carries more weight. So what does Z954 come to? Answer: 10.1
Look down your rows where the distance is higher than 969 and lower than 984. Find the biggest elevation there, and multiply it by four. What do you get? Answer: 24.6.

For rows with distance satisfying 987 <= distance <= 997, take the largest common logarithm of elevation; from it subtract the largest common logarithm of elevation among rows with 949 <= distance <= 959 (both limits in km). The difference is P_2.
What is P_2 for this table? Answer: 0.02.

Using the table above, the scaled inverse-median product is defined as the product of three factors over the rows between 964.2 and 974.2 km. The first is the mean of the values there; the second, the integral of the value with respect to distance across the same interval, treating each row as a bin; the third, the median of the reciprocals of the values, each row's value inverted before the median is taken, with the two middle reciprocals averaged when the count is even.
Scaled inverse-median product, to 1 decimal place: 57.8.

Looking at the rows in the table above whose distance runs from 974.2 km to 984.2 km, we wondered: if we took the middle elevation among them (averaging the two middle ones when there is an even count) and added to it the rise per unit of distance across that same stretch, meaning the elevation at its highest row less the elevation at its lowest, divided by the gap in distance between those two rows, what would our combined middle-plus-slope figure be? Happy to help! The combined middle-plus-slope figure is 5.83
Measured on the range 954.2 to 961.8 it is 5.95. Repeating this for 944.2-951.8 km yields 5.72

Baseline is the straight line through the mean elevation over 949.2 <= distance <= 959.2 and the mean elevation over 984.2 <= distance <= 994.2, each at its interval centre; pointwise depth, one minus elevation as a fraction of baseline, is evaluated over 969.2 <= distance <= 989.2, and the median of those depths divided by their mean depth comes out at 1.4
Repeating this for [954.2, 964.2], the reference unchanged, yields 1.2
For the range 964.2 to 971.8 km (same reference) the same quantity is 0.8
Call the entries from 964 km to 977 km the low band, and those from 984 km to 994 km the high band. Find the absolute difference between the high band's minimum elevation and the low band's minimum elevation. 0.42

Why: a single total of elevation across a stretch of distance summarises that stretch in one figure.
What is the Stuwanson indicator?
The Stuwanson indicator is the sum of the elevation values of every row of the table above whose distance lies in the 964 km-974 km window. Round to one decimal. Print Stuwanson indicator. 23.3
